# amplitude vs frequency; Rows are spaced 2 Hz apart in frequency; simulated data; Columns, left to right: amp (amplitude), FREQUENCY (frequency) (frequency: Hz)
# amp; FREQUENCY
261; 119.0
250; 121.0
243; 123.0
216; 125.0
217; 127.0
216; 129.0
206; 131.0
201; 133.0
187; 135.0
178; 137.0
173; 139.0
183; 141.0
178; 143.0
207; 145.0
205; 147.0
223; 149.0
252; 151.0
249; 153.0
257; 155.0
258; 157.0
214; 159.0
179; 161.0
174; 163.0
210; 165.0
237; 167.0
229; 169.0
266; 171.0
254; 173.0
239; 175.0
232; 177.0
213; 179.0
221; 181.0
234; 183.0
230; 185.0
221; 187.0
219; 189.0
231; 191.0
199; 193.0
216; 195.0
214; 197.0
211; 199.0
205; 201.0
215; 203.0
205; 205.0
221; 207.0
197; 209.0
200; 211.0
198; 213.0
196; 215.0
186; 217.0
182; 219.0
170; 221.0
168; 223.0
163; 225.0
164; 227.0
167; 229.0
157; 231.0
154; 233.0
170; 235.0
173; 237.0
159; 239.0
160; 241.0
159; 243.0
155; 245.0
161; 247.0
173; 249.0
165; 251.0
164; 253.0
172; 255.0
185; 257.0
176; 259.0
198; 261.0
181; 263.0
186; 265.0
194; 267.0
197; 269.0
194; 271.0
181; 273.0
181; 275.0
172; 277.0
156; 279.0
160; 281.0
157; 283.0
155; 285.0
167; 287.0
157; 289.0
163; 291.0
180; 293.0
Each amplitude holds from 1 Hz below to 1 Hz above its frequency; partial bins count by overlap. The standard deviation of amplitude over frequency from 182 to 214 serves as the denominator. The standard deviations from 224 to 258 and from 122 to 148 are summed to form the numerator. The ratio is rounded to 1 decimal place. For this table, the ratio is 2.3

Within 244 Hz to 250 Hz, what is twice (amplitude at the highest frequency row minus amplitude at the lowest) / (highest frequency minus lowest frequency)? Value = 9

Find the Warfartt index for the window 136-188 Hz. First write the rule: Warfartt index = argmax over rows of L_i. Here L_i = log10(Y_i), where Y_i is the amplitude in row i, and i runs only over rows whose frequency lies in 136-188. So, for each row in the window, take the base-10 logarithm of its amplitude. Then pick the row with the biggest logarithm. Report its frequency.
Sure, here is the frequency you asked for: 171.0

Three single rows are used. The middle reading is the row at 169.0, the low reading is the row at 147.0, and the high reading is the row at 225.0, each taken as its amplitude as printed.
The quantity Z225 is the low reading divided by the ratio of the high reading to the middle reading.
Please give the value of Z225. 288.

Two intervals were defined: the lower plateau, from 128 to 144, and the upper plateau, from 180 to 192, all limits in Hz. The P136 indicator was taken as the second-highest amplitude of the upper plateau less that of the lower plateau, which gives 25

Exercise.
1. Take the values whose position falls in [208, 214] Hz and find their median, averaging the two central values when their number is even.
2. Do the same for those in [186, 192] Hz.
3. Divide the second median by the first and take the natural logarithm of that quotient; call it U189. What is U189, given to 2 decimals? 0.11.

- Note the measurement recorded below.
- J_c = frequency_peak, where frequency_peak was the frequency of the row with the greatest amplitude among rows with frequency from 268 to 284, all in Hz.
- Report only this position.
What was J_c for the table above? 269.0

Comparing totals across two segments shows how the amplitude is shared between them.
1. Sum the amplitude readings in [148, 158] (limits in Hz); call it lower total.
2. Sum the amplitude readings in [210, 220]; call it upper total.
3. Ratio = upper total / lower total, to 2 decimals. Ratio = 0.78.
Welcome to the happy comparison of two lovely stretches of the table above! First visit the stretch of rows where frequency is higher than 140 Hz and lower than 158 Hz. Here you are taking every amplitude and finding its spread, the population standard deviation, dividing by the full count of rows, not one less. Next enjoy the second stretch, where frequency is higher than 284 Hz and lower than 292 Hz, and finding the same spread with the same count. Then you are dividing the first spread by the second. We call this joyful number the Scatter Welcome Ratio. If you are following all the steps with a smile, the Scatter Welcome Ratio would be 6.29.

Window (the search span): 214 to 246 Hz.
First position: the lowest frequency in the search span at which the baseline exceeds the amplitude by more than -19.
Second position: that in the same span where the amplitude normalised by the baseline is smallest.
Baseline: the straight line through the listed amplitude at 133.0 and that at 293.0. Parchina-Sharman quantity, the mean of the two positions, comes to 224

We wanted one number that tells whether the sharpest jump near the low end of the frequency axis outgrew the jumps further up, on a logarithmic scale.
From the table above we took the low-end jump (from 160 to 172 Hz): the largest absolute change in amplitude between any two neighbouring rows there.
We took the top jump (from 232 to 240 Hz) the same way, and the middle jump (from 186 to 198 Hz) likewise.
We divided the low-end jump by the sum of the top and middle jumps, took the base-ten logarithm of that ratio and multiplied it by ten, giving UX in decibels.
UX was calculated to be -1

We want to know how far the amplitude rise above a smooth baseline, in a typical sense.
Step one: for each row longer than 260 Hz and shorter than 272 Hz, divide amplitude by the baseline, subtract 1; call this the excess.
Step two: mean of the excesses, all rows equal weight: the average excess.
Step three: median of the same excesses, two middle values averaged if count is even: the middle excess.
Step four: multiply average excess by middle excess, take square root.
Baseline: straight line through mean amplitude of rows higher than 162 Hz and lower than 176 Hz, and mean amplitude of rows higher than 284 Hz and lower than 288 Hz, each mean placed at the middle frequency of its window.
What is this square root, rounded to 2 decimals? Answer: 0.12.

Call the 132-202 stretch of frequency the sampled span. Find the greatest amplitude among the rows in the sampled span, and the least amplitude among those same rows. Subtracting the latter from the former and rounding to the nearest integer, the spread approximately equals 93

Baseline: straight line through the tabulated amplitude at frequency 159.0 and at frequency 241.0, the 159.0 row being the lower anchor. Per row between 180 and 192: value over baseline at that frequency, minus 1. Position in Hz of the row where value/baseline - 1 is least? 181.0 Hz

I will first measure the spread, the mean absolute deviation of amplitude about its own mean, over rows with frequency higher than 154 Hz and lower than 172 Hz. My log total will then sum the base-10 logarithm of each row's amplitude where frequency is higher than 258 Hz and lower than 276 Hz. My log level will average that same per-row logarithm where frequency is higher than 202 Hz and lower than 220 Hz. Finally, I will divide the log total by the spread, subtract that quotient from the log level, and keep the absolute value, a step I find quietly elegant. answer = 1.5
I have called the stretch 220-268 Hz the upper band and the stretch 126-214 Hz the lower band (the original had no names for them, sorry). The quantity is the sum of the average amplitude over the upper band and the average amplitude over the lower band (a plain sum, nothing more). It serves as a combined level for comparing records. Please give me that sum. 385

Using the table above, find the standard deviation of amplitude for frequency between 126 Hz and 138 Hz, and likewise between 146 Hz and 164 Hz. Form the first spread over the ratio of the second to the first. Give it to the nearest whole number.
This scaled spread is 7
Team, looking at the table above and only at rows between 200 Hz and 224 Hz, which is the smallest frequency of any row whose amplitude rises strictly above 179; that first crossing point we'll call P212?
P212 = 201.0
